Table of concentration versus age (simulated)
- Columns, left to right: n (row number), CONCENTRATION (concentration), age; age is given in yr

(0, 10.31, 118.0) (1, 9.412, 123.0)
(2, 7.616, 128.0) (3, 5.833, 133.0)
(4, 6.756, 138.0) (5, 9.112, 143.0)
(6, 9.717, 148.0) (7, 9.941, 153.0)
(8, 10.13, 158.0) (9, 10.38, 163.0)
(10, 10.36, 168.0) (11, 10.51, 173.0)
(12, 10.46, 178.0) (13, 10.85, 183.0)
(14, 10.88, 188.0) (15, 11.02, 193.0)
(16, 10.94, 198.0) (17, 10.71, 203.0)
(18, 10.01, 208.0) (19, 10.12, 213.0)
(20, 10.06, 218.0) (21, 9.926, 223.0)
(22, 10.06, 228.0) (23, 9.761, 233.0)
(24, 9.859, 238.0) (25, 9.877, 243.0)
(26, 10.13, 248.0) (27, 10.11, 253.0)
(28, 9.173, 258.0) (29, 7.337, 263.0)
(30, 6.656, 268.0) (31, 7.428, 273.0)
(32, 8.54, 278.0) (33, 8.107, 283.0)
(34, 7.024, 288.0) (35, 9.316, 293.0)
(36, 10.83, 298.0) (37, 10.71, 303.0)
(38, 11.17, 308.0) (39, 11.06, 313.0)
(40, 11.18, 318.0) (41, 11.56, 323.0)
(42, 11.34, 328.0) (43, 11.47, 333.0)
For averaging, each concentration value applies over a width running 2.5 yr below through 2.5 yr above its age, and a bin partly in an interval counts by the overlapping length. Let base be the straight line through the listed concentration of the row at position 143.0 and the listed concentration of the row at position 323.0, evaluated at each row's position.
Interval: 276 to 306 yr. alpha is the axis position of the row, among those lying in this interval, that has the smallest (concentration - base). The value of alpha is 288.0 yr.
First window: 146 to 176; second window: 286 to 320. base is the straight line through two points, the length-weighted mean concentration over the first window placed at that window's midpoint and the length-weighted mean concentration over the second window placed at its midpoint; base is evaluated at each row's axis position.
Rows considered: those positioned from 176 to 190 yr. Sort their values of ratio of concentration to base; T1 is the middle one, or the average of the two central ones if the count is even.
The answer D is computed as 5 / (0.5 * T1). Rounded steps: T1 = 1.06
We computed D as 9.4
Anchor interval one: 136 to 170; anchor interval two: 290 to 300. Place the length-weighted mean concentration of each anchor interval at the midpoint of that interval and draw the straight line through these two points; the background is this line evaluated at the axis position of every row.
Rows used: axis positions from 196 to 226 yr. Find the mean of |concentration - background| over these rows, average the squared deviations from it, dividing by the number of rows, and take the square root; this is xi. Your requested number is 0.41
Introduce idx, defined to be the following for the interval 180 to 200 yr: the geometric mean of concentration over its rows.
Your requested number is 10.9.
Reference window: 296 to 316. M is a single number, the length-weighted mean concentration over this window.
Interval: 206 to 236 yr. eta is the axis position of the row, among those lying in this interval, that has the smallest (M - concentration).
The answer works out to 213.0 yr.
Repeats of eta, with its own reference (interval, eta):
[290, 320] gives 318.0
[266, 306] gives 298.0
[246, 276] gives 248.0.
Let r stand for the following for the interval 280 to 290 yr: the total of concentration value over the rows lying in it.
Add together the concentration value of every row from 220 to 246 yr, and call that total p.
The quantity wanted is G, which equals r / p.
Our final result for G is 0.31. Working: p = 49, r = 15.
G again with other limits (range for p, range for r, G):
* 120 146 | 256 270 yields 0.60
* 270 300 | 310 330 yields 0.88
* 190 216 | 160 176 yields 0.59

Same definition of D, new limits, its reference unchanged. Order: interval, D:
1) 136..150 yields 11.2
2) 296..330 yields 9.1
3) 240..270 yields 10.7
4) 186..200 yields 9.3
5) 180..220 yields 9.5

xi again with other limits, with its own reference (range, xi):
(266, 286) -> 0.70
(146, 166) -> 0.23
